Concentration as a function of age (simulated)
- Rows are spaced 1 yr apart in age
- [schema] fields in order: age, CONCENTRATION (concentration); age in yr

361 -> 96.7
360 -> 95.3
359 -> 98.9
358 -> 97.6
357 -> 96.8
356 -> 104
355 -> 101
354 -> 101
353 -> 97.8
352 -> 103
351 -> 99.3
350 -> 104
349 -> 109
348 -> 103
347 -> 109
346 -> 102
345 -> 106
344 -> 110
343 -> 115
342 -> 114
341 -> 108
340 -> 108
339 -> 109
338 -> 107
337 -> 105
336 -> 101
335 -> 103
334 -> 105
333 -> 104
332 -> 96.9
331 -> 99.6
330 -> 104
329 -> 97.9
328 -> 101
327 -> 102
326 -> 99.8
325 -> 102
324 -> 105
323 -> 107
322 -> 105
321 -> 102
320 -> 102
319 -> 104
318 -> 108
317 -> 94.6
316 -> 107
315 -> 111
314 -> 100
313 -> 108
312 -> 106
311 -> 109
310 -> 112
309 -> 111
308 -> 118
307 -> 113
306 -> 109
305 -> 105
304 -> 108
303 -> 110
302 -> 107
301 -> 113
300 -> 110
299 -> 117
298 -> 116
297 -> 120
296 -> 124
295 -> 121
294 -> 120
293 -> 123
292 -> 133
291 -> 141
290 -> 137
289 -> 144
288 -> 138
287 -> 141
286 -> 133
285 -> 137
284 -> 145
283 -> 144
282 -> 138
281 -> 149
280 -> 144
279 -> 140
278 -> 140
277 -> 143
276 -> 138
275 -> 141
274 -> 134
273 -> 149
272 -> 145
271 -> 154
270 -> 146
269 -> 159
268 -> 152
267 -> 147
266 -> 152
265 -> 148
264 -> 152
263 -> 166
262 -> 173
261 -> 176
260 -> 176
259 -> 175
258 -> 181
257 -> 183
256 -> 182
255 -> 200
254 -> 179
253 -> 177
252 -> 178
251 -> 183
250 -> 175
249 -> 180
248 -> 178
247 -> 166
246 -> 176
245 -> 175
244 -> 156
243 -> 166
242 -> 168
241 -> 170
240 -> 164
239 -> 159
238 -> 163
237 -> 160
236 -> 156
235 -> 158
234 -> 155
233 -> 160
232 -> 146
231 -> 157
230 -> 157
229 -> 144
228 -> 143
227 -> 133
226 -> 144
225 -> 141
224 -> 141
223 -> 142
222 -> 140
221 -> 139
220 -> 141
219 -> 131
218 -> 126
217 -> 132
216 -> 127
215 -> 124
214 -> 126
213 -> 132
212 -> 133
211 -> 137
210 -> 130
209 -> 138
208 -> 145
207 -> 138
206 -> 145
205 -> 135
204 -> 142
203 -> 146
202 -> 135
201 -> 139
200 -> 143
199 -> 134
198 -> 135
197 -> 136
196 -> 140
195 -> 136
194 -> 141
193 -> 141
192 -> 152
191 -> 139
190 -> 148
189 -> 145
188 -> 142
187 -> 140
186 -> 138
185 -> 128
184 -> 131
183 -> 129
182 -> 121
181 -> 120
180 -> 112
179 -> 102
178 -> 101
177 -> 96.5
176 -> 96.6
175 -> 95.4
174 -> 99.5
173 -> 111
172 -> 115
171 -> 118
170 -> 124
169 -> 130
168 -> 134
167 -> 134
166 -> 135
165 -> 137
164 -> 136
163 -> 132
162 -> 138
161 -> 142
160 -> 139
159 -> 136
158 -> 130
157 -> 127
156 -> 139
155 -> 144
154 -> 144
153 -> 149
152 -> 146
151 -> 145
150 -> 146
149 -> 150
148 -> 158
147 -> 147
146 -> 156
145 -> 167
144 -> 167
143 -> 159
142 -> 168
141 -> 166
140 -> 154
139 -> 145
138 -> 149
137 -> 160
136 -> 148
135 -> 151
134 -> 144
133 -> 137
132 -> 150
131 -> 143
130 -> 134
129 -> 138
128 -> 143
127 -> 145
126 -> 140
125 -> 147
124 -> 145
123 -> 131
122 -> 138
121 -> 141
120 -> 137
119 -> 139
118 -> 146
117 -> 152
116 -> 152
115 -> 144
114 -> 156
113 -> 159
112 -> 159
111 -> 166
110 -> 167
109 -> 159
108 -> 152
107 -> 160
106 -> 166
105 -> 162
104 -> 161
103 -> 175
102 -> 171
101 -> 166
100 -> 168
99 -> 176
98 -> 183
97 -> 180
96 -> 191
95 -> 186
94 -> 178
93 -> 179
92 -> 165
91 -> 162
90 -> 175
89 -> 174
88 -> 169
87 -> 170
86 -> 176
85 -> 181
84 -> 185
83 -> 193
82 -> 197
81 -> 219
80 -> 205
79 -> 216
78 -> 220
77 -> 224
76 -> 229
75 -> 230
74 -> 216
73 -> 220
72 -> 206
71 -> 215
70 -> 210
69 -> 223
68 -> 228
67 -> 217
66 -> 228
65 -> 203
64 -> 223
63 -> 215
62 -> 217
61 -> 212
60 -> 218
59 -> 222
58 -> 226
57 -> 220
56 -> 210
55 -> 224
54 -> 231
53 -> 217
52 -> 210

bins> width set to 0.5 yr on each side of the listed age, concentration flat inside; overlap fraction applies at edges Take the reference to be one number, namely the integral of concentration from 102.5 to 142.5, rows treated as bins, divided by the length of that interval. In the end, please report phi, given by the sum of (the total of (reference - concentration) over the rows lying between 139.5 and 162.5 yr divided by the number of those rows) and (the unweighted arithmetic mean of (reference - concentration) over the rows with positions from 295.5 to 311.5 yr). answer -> 40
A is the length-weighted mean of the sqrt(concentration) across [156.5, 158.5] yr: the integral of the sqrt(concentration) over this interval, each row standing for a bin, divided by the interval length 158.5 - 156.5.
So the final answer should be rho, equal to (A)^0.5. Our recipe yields 3.37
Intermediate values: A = 11.3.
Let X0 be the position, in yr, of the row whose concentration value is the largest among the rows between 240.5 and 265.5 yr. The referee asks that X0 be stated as 255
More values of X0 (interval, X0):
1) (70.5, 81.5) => 75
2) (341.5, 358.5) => 343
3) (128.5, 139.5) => 137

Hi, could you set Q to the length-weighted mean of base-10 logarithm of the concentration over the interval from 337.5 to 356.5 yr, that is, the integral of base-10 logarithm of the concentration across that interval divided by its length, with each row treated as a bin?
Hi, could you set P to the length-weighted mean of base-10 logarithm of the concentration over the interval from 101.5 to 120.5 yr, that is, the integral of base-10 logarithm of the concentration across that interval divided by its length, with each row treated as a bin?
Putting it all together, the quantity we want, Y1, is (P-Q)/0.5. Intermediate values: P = 2.19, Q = 2.02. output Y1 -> 0.34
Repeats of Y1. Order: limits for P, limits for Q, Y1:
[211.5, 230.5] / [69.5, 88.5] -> -0.35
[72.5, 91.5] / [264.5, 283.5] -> 0.26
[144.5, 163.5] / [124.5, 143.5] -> -0.03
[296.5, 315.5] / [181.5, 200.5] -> -0.19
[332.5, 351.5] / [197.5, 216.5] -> -0.21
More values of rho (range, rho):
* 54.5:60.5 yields 3.85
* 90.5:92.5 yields 3.58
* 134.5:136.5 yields 3.50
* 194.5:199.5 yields 3.42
